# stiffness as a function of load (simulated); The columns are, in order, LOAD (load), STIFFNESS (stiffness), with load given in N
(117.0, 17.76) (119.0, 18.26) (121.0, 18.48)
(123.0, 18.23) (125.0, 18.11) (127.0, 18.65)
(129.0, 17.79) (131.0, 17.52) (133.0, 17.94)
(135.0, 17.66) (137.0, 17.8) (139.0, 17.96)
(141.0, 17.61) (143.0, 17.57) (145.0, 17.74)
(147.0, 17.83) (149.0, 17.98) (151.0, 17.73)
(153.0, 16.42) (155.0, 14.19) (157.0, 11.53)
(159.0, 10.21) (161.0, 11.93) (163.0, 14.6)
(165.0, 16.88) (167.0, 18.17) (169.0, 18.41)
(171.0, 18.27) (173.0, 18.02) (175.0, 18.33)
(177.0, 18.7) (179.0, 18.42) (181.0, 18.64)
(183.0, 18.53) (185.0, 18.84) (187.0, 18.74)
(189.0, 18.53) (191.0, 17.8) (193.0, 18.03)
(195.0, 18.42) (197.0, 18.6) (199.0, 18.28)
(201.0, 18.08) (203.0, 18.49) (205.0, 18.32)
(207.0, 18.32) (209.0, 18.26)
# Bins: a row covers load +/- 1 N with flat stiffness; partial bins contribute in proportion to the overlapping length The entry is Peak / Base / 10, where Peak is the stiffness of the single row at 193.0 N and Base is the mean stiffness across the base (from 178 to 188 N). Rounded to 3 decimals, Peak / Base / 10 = 0.097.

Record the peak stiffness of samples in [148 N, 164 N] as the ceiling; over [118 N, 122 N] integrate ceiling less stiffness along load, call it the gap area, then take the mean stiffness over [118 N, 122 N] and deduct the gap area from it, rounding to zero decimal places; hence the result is 20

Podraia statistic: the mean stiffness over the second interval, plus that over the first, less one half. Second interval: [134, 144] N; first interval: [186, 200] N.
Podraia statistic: 35.6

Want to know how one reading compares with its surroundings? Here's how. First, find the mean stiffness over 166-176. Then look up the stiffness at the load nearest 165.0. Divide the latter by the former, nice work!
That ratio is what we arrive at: 0.93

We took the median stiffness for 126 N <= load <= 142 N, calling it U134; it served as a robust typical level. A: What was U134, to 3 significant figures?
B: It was 17.8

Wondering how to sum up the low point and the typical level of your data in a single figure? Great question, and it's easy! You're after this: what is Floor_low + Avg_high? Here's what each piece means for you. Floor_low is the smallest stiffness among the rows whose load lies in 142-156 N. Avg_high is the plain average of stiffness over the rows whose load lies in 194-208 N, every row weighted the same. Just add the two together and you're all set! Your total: 32.5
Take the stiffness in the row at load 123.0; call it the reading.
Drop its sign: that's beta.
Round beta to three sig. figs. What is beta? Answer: 18.2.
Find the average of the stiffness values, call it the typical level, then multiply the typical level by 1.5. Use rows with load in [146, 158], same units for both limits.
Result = 23.9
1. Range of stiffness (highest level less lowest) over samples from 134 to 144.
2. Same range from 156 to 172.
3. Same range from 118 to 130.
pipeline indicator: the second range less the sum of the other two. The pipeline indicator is 7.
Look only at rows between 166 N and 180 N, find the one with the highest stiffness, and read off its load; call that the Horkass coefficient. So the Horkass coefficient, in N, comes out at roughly 177.0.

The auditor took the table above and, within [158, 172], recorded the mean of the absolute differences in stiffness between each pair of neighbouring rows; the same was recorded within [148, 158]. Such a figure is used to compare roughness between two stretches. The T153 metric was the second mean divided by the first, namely 1.2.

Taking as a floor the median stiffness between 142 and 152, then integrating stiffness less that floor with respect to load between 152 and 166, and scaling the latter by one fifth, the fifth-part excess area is -11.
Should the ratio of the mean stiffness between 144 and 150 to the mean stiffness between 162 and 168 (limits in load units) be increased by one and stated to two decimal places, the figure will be 2.08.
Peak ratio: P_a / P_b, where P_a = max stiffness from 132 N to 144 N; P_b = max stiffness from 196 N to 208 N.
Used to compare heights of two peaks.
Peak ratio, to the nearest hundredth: 0.97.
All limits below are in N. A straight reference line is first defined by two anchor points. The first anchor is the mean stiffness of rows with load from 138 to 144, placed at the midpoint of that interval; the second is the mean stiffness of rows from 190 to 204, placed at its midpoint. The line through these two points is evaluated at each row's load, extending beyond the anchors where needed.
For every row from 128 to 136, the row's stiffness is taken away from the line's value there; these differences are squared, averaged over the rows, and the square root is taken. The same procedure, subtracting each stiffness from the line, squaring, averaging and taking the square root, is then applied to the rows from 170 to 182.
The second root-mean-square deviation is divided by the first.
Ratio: 2.2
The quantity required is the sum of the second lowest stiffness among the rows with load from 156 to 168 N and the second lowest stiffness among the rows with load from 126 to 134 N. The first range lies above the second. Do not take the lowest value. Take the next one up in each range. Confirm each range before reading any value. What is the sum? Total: 29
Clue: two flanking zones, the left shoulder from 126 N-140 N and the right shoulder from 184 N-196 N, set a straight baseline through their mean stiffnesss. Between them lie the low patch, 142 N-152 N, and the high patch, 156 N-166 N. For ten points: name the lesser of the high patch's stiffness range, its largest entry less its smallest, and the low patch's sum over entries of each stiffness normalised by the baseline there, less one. -0.07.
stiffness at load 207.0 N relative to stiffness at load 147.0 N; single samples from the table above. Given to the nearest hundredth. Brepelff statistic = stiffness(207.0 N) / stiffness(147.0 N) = 1.03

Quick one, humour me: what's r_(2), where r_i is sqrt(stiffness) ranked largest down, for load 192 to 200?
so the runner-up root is 4.29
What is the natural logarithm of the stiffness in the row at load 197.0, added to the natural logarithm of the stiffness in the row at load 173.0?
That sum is 5.81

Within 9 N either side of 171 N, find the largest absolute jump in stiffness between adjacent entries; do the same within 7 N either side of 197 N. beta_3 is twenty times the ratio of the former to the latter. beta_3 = 111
